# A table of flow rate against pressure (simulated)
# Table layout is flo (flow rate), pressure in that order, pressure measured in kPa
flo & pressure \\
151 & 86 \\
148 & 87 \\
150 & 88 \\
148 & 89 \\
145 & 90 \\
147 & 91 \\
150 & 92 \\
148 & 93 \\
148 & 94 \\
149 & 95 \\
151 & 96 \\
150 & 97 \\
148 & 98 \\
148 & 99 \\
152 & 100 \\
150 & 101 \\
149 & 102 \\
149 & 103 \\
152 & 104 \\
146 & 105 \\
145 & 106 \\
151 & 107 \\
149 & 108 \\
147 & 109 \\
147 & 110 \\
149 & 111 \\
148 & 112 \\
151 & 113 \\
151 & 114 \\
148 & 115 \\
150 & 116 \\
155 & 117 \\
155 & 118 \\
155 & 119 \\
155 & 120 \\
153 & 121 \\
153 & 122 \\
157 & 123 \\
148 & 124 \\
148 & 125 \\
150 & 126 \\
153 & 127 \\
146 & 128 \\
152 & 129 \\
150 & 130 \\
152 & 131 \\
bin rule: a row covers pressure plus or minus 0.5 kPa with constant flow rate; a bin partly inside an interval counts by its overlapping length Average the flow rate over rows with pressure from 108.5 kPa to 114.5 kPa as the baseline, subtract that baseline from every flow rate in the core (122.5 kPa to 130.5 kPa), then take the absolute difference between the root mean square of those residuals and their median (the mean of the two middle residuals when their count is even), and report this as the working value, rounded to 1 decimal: 2.5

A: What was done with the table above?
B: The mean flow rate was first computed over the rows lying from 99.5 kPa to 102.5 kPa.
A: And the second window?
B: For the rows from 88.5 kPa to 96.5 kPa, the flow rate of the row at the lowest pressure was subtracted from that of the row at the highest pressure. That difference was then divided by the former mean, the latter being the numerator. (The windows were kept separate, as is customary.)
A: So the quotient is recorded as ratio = 0.020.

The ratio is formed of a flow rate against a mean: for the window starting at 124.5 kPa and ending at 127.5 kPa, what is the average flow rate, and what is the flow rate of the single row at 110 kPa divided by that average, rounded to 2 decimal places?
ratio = 0.98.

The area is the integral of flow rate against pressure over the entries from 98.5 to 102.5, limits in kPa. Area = 599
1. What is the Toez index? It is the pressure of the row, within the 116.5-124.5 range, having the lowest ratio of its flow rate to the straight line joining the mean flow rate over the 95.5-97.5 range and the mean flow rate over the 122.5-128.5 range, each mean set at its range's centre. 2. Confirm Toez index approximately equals 124 kPa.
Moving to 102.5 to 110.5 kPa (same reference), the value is 106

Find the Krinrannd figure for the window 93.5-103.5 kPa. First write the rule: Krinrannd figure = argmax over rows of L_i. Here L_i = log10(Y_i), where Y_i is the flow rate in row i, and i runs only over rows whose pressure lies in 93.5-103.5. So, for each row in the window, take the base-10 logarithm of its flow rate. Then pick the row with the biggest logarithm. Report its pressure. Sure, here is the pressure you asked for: 100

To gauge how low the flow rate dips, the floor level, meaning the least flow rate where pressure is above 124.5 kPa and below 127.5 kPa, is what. 148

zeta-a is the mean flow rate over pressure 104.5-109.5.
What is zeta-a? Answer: 148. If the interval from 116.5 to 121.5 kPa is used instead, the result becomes 155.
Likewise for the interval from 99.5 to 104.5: 150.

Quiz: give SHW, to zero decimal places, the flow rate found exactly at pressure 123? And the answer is 157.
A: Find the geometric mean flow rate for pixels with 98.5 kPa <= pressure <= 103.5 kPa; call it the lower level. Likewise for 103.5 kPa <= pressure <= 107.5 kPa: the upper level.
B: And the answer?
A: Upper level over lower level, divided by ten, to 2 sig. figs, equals 0.099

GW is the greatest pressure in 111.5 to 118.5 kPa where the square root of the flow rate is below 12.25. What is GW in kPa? 116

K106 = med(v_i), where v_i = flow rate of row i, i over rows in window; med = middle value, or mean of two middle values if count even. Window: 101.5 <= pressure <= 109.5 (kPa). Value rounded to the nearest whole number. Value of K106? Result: 149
